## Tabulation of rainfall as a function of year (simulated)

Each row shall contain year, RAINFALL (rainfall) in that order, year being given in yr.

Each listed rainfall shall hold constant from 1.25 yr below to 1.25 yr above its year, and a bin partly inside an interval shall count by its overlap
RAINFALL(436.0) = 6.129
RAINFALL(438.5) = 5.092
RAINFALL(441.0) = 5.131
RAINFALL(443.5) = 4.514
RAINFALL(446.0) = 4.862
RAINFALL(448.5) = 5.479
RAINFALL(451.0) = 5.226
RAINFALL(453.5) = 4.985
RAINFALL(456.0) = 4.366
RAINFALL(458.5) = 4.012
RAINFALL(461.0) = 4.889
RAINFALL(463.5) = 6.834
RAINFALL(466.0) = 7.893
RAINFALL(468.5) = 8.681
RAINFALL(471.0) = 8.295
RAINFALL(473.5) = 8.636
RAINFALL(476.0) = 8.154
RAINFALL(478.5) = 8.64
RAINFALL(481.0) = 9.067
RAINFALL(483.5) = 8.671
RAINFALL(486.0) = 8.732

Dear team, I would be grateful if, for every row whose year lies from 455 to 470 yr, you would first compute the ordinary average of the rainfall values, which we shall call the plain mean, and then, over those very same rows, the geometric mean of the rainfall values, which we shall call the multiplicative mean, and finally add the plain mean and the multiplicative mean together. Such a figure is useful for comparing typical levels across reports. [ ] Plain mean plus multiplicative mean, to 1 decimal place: 12.0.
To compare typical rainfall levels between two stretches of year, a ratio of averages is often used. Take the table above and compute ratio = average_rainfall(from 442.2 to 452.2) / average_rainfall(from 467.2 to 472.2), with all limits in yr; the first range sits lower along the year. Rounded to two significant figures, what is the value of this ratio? 0.59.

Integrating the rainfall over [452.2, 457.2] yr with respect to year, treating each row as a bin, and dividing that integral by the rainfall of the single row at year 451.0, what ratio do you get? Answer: 4.5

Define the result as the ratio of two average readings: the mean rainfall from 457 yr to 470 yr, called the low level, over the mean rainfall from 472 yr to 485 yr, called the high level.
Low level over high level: 0.748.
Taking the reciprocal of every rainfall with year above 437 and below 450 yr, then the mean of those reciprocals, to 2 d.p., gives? 0.20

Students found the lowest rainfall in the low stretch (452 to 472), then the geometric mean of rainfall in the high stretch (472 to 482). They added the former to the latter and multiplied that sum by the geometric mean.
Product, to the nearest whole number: 109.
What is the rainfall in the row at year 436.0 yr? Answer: 6.129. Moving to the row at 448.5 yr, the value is 5.479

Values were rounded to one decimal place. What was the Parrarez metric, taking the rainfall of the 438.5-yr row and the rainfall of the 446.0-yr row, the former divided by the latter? 1.0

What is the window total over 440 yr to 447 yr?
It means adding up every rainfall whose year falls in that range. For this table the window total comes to 15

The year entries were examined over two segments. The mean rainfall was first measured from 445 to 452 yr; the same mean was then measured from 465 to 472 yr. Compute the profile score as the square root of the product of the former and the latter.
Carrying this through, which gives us 6.6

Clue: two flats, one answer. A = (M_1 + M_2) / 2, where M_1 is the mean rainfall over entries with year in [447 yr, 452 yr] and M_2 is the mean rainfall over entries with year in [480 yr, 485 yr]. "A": 7.1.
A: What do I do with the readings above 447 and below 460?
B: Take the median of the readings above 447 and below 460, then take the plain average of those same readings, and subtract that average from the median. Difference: 0.17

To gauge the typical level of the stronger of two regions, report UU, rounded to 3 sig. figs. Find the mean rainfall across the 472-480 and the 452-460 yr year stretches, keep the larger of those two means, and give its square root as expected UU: 2.91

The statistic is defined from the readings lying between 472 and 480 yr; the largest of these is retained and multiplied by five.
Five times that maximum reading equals 43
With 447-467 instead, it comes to 39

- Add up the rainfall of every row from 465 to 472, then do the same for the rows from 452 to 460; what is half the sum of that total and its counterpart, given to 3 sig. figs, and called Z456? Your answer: 19.1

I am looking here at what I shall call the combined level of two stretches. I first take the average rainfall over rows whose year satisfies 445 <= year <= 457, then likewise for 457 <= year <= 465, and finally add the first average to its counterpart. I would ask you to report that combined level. 10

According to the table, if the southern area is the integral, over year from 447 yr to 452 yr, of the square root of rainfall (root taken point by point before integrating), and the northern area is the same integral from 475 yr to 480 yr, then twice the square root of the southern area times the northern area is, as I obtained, 25.9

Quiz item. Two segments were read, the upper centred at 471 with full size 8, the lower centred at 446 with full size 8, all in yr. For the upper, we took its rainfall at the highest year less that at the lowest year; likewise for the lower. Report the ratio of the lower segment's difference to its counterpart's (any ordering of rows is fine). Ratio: -21.4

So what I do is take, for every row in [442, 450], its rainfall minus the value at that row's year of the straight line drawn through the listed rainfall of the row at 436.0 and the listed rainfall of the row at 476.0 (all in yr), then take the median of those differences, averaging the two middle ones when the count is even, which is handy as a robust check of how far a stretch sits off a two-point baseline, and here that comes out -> -1.8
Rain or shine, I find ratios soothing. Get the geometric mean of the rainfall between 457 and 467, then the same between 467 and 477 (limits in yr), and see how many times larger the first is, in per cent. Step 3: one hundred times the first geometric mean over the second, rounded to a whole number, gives 68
